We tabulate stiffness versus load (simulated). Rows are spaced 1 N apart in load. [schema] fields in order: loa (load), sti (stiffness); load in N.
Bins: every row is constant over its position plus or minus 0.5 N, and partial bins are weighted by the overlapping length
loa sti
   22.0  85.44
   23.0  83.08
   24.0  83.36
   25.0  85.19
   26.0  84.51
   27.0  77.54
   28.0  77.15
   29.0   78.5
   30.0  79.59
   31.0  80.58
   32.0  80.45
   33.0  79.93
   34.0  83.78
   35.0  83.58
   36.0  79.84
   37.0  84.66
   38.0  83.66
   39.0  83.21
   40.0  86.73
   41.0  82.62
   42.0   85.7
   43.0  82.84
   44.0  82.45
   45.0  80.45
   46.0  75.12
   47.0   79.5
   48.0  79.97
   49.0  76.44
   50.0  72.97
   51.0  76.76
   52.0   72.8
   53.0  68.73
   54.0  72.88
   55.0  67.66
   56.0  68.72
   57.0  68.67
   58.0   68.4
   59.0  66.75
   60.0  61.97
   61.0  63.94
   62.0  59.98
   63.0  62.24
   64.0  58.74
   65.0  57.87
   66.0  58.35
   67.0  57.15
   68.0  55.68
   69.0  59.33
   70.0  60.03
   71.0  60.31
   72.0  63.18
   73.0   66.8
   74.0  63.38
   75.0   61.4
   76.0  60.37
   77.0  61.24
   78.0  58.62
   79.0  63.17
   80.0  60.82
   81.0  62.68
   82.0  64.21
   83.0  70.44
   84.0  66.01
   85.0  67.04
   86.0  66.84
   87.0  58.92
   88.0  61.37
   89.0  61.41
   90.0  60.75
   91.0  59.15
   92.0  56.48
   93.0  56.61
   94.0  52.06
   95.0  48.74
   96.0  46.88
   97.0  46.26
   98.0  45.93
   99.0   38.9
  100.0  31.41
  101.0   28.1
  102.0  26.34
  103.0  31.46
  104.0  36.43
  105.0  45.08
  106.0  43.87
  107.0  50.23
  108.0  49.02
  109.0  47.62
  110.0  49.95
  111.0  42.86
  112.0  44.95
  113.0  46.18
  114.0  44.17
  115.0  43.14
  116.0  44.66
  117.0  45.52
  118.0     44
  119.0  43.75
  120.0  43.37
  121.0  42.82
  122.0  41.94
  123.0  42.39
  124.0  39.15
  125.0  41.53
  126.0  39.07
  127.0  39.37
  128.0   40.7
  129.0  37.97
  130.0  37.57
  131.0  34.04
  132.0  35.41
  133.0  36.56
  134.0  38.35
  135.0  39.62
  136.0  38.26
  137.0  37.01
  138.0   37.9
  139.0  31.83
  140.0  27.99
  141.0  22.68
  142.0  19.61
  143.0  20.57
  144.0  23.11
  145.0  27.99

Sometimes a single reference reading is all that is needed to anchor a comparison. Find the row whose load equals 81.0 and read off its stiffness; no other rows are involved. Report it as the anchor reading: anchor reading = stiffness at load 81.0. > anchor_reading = 62.68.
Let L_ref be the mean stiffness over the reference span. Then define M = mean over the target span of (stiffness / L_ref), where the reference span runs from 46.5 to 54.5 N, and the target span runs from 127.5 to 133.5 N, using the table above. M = 0.49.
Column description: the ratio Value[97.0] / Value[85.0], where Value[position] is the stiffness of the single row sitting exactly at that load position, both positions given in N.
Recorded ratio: 0.69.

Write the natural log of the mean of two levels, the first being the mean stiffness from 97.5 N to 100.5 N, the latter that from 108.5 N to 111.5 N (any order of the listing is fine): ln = 3.76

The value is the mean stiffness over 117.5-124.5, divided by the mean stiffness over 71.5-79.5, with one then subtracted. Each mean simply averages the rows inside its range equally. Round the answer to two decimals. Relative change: -0.32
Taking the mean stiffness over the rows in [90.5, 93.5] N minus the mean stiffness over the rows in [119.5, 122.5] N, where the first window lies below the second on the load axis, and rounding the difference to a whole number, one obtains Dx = 15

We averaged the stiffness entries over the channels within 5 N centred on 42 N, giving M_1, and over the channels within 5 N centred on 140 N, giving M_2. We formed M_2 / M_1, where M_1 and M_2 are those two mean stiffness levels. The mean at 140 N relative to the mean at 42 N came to 0.33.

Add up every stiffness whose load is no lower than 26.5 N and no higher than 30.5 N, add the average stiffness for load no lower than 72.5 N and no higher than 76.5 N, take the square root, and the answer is 19.4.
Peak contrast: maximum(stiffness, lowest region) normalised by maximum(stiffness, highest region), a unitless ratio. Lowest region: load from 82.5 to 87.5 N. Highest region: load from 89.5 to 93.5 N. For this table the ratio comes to 1.16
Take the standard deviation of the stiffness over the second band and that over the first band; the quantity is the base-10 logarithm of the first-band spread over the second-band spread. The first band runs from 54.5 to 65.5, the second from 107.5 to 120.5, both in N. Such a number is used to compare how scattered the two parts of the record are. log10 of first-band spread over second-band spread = 0.3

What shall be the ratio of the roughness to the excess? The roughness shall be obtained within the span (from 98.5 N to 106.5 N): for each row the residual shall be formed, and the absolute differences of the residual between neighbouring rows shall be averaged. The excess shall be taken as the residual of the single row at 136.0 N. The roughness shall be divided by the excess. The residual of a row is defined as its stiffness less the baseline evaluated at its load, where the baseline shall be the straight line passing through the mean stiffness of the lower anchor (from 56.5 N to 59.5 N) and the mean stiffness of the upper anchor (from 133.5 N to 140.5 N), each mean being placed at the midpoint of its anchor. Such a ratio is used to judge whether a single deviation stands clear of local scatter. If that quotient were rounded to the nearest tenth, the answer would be 2.3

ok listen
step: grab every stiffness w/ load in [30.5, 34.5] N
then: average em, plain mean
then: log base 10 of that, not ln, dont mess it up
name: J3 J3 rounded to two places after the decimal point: 1.91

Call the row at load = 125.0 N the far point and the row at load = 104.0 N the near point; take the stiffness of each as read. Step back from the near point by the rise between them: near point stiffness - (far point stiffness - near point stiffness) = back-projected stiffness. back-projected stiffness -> 31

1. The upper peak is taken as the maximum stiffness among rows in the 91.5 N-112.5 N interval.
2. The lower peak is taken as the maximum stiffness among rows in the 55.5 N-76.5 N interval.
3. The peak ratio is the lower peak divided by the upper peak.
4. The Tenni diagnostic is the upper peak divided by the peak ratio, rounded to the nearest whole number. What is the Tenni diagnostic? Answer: 47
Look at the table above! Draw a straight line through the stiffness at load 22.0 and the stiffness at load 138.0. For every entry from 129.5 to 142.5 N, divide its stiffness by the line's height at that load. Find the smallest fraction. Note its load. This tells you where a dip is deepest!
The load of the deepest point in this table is 142.0 N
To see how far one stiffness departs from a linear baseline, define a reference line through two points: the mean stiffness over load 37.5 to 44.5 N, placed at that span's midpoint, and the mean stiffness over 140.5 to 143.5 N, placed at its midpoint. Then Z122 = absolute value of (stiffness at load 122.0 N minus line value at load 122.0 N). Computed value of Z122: 8.5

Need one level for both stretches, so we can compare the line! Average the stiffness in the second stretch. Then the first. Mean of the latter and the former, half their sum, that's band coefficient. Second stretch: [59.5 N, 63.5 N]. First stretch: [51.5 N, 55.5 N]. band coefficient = 66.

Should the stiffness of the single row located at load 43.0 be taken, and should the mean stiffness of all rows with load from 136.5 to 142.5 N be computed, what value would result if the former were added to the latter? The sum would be 112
